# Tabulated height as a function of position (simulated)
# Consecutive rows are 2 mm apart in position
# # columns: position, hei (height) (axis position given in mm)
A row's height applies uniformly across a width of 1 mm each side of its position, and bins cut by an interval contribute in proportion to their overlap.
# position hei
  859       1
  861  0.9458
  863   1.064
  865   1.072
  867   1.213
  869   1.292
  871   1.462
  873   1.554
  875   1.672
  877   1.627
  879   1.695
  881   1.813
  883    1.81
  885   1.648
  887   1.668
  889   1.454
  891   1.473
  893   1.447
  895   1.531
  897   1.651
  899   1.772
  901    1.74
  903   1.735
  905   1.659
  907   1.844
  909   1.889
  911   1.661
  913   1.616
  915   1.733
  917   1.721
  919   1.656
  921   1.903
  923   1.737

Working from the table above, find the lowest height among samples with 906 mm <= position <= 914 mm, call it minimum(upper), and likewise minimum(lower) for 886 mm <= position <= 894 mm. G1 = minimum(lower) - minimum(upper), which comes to -0.17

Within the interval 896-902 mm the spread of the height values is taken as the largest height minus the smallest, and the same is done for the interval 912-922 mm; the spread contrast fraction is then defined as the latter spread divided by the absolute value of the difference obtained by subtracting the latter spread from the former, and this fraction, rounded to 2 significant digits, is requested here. 1.7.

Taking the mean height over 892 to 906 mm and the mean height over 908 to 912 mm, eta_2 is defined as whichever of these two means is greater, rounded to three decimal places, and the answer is 1.775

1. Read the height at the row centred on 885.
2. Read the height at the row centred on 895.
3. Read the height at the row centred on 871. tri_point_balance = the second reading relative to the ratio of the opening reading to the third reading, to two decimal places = 1.36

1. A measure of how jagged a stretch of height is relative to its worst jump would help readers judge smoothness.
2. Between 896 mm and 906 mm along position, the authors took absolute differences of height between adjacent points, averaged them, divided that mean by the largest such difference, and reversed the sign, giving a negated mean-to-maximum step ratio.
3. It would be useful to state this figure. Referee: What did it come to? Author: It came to -0.48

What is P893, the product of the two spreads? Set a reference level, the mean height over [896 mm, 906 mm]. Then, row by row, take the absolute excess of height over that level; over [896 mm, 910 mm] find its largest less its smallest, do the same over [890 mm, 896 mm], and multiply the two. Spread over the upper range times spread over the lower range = 0.013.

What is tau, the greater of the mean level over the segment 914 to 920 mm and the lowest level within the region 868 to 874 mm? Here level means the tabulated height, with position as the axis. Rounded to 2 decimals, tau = 1.70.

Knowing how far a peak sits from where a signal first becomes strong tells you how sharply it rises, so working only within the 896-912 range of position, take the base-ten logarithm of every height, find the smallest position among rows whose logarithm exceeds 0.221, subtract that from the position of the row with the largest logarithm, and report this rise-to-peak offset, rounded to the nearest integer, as 10 mm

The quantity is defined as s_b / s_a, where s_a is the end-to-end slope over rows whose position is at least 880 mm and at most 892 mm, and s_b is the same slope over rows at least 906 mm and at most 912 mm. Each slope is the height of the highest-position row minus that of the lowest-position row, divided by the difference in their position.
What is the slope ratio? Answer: 1.3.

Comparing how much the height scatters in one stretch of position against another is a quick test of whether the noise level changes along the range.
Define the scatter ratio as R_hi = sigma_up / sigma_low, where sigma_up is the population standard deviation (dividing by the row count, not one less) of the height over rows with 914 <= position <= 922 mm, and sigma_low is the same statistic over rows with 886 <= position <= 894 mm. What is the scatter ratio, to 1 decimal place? 1.0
